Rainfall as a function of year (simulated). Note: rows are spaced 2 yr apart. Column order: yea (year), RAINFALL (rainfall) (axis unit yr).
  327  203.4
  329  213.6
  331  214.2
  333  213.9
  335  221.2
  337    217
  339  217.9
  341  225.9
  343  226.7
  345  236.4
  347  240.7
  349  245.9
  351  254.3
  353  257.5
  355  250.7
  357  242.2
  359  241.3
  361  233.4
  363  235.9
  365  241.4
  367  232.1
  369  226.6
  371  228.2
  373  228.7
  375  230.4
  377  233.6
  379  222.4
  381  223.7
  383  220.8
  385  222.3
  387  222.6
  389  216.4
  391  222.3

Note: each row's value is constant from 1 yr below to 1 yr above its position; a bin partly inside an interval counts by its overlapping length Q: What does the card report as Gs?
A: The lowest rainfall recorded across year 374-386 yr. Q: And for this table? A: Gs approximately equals 220.8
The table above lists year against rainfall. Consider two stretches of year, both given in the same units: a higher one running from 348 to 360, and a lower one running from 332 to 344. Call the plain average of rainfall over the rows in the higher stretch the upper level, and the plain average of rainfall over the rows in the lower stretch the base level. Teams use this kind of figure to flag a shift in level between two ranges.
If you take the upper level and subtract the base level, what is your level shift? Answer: 28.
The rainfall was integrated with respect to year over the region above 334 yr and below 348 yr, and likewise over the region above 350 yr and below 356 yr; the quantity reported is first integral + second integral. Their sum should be 4697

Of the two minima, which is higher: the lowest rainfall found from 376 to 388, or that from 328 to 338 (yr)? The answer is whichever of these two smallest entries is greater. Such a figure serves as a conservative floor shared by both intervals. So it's 221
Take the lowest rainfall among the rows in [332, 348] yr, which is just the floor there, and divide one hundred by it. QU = 0.468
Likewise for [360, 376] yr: 0.441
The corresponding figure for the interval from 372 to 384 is 0.453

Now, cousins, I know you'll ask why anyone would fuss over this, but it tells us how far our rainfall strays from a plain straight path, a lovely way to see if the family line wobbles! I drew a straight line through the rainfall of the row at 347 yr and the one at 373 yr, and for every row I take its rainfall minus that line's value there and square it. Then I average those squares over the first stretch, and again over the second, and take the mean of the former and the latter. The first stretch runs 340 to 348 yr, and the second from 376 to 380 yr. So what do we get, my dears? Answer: 88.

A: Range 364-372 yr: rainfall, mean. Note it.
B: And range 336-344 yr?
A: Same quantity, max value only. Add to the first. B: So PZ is 459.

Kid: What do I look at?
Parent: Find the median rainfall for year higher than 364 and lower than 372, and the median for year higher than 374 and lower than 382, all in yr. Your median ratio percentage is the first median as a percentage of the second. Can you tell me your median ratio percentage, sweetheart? 101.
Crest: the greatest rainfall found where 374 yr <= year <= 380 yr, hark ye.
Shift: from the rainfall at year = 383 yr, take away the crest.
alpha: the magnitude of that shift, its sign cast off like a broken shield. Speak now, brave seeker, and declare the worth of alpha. 13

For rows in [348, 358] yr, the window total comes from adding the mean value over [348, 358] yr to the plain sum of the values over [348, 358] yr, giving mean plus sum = 1501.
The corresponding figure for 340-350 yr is 1411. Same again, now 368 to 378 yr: 1377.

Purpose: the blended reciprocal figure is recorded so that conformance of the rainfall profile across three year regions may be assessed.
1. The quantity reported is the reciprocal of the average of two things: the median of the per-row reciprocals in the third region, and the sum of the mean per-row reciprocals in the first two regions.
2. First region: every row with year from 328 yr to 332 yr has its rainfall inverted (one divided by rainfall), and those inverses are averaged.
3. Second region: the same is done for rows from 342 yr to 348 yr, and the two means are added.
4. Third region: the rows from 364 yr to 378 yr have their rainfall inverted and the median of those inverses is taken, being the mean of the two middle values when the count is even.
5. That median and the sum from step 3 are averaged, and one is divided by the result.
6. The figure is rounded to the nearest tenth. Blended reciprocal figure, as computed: 150.6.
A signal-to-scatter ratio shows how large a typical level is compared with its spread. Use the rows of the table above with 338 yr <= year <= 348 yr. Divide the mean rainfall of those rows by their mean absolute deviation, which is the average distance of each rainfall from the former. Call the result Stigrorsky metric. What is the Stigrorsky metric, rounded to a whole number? 32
